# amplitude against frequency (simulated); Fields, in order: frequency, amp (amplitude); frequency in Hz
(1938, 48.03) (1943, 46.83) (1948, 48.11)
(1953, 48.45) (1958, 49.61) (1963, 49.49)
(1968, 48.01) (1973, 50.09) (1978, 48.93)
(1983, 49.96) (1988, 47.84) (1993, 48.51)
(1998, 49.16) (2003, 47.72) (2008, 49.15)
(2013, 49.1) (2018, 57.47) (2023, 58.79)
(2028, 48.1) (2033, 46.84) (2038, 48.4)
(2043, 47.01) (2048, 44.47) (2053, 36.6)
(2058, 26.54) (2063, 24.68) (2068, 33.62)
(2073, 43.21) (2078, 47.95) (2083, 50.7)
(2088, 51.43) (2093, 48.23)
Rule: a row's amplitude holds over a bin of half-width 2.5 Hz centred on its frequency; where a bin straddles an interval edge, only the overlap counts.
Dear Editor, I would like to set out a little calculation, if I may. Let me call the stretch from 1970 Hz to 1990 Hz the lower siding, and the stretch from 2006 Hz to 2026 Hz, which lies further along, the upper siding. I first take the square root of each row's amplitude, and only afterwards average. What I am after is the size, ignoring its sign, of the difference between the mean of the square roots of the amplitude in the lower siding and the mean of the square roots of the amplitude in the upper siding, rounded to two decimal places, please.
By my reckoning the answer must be 0.30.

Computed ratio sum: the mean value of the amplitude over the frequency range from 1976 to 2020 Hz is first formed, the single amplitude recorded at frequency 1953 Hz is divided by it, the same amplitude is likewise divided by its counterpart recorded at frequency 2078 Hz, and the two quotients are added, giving 2.0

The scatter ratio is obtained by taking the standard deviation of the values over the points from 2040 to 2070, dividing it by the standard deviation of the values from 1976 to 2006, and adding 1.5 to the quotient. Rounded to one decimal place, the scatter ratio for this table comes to 12.3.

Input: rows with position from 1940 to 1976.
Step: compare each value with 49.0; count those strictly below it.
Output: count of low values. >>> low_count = 4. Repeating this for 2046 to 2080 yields 7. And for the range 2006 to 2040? 3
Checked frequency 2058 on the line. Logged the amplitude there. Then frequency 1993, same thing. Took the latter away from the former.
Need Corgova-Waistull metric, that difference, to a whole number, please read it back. -22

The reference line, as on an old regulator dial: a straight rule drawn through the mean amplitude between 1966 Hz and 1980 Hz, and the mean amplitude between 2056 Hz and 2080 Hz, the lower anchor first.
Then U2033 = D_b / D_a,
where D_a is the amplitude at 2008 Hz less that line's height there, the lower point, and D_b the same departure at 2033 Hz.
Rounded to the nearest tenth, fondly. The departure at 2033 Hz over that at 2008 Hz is 1.3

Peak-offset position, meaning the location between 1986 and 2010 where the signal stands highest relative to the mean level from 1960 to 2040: 1998 Hz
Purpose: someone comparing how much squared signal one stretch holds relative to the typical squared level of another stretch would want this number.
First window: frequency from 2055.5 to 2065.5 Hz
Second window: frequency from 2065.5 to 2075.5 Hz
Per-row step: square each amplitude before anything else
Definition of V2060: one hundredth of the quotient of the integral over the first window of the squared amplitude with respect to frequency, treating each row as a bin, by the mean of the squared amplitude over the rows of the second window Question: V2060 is 0.044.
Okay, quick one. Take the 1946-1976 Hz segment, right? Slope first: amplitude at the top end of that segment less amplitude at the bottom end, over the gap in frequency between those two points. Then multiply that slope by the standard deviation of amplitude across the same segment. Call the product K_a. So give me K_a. 0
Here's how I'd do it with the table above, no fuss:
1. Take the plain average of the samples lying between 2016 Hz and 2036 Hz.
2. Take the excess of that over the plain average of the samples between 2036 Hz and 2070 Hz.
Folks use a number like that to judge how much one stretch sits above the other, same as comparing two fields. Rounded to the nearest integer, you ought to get 15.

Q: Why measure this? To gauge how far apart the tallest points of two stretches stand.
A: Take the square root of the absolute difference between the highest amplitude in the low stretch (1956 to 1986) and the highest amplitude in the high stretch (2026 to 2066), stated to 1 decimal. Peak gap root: 1.3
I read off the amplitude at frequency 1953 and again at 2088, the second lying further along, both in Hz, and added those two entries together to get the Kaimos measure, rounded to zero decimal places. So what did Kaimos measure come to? 100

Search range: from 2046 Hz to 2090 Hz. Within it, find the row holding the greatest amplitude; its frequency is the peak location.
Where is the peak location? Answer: 2088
